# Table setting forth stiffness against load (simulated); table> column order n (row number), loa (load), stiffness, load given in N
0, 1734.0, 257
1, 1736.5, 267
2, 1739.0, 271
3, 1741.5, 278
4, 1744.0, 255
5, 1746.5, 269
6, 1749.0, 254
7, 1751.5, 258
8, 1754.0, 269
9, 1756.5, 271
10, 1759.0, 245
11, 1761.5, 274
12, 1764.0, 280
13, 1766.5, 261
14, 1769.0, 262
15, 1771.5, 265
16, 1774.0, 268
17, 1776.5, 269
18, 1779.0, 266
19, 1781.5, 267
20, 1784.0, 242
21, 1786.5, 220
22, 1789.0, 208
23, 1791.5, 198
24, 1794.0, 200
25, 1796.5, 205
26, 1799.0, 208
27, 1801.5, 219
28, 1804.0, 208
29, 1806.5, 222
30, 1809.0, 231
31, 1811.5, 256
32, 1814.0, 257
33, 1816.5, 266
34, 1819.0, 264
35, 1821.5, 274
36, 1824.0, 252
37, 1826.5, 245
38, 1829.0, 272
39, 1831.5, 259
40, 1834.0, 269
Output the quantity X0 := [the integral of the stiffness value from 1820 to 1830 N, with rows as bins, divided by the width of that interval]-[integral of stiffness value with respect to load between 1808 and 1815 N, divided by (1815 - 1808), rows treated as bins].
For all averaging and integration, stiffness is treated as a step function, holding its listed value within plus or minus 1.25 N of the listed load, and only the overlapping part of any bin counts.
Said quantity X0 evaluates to 12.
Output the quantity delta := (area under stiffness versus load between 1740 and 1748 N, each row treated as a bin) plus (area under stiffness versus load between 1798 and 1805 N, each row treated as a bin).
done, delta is 3620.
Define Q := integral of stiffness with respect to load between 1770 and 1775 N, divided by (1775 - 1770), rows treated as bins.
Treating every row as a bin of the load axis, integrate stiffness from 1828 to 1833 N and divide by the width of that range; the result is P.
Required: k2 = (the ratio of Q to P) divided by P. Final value 0.0038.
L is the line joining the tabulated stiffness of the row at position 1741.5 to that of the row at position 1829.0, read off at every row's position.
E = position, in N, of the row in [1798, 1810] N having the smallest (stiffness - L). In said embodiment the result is 1799.0 N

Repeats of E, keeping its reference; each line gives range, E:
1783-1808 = 1791.5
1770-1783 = 1771.5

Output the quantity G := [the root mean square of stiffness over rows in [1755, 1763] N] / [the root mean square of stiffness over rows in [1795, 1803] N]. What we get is 1.25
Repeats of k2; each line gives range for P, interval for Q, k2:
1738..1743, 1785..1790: 0.0029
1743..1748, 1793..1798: 0.0030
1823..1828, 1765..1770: 0.0042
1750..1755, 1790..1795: 0.0029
